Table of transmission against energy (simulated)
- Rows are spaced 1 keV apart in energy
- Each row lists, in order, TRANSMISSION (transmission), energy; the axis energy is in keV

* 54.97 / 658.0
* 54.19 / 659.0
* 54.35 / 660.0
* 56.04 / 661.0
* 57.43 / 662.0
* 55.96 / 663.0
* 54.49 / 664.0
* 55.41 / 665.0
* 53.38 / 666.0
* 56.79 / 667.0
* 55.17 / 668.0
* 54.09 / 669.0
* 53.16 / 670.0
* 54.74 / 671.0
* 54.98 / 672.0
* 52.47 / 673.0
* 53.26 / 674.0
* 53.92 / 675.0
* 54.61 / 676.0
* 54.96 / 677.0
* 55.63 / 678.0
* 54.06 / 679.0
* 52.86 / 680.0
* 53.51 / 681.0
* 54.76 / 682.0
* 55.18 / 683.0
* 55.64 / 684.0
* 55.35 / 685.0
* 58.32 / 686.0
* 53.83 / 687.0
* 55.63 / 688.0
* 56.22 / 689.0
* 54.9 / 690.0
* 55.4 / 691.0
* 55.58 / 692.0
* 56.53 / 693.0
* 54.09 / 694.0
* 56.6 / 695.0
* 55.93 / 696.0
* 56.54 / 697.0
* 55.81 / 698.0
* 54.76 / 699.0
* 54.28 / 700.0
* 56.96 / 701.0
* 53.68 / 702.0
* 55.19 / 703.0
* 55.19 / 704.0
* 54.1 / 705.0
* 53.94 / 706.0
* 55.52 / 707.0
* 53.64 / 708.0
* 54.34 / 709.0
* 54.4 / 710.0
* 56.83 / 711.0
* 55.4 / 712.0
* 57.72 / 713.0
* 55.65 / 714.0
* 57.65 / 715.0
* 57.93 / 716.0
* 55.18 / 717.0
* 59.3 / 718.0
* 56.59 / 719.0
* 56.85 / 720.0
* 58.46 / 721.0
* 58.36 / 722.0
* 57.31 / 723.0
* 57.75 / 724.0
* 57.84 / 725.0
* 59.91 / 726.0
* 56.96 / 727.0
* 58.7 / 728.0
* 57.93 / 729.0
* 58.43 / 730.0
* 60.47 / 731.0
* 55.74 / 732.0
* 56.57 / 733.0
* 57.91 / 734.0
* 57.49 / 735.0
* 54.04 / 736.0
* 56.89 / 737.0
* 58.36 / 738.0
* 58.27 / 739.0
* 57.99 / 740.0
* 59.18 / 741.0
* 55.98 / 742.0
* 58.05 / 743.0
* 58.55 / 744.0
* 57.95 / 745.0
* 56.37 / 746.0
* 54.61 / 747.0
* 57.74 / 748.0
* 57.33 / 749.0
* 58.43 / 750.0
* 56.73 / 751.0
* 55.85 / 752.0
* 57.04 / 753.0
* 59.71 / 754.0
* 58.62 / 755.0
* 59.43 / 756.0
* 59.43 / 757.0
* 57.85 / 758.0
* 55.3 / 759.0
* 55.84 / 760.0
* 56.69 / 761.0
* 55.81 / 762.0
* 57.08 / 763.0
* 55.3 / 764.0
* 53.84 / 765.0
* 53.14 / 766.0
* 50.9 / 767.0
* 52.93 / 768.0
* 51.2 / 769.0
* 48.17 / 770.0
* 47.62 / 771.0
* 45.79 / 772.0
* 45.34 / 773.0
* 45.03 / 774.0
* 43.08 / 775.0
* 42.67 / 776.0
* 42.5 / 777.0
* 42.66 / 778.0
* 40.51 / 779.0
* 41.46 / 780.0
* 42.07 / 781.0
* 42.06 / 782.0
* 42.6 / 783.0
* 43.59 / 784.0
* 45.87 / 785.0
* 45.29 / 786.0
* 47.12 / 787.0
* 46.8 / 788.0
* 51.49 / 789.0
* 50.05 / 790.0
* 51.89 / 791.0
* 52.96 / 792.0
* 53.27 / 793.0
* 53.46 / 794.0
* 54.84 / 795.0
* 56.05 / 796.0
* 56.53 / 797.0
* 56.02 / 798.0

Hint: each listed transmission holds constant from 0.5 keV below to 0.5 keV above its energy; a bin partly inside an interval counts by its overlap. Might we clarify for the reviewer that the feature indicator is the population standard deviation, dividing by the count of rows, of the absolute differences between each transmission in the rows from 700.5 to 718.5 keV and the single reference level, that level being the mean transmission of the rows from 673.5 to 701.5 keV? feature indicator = 1.10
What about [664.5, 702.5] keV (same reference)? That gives 0.77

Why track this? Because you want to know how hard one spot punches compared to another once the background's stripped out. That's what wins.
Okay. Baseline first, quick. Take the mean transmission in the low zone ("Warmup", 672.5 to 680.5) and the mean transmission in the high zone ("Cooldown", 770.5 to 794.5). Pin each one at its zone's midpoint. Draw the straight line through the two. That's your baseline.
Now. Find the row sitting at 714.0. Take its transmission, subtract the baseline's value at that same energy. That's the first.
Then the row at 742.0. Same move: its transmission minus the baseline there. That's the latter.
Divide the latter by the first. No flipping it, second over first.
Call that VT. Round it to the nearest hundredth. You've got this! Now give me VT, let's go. 1.54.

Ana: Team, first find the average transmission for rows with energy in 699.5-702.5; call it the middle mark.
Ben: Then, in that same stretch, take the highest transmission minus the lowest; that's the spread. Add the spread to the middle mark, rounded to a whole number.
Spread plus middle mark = 58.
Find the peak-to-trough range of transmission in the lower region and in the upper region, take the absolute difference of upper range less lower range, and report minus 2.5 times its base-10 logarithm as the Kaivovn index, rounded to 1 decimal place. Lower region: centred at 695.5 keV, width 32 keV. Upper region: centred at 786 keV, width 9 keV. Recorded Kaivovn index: -1.5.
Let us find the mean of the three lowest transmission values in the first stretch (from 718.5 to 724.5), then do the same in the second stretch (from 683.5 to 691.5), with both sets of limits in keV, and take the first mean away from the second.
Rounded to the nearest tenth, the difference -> -2.2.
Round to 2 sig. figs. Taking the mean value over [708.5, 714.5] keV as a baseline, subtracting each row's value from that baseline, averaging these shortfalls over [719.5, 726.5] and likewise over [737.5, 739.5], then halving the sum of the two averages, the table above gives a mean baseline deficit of -2.5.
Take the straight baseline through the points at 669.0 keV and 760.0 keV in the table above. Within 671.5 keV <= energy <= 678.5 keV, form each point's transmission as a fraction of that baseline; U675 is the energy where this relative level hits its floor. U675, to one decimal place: 673.0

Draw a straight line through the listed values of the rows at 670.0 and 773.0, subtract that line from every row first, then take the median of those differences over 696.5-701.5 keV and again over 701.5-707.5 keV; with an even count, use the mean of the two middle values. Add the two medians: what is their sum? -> 8.8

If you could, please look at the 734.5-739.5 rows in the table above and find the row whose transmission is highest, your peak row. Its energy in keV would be 738.0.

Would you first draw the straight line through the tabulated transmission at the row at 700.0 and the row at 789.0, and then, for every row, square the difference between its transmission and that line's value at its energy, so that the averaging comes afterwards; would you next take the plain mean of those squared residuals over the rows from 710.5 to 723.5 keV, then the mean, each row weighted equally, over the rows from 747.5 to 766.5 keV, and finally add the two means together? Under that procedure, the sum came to 36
